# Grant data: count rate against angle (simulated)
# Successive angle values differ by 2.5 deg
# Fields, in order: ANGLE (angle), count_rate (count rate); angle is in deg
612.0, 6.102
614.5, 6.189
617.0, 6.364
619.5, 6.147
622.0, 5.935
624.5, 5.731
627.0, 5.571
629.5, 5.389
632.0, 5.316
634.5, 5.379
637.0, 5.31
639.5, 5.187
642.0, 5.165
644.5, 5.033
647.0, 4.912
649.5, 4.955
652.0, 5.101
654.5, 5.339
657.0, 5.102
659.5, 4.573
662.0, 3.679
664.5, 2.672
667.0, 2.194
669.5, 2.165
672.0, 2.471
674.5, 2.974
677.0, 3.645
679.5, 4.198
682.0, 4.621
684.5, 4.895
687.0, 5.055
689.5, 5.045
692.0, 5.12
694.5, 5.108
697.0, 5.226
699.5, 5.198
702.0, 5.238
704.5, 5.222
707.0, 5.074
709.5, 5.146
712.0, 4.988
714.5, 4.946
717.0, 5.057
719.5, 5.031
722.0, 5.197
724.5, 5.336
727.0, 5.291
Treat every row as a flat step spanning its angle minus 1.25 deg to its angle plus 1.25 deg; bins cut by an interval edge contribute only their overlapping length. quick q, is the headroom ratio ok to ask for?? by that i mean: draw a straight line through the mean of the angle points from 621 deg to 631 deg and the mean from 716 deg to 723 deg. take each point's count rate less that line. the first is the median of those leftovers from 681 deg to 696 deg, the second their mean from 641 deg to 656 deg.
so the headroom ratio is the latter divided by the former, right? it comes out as 2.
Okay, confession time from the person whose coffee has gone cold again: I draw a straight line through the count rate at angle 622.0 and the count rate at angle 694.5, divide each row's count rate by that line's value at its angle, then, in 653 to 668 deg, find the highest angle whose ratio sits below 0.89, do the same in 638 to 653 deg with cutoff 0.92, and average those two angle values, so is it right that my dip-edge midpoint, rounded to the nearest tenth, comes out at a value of 659.5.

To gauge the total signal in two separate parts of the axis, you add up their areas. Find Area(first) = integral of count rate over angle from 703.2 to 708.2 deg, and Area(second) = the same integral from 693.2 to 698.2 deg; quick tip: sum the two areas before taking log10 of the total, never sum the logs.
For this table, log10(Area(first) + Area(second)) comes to 1.71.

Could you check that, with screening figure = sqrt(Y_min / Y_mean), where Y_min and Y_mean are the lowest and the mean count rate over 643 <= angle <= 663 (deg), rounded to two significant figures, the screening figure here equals 0.87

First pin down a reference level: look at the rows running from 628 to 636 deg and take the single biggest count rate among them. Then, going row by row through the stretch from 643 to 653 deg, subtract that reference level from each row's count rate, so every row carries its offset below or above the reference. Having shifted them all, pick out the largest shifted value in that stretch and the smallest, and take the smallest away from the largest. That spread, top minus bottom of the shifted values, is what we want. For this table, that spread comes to 0.19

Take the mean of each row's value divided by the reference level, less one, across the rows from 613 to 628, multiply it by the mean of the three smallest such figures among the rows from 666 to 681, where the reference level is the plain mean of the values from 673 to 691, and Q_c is -0.18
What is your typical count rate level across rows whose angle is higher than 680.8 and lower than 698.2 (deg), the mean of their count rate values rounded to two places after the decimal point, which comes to 5.01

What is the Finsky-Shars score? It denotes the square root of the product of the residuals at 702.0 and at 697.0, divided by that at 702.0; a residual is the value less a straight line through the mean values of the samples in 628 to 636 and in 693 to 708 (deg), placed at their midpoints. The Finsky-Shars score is 0.8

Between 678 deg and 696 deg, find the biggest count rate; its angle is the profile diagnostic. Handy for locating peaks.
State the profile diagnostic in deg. 692.0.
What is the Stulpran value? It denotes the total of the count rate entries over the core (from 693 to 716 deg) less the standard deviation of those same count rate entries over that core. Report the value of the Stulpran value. 46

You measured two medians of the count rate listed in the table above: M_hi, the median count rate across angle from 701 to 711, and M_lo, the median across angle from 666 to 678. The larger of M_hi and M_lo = 5.18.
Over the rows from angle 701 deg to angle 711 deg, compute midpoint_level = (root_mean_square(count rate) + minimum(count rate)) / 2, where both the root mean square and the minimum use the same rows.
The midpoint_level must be 5.12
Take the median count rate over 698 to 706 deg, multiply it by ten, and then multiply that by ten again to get 522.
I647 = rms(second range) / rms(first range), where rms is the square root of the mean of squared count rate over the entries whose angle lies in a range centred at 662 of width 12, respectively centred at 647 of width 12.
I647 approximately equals 0.76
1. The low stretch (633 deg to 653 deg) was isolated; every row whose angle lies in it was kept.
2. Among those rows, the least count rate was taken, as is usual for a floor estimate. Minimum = 4.912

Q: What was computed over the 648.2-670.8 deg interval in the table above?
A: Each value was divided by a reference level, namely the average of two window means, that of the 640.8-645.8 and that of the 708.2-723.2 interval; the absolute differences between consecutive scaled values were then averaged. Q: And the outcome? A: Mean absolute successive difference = 0.09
